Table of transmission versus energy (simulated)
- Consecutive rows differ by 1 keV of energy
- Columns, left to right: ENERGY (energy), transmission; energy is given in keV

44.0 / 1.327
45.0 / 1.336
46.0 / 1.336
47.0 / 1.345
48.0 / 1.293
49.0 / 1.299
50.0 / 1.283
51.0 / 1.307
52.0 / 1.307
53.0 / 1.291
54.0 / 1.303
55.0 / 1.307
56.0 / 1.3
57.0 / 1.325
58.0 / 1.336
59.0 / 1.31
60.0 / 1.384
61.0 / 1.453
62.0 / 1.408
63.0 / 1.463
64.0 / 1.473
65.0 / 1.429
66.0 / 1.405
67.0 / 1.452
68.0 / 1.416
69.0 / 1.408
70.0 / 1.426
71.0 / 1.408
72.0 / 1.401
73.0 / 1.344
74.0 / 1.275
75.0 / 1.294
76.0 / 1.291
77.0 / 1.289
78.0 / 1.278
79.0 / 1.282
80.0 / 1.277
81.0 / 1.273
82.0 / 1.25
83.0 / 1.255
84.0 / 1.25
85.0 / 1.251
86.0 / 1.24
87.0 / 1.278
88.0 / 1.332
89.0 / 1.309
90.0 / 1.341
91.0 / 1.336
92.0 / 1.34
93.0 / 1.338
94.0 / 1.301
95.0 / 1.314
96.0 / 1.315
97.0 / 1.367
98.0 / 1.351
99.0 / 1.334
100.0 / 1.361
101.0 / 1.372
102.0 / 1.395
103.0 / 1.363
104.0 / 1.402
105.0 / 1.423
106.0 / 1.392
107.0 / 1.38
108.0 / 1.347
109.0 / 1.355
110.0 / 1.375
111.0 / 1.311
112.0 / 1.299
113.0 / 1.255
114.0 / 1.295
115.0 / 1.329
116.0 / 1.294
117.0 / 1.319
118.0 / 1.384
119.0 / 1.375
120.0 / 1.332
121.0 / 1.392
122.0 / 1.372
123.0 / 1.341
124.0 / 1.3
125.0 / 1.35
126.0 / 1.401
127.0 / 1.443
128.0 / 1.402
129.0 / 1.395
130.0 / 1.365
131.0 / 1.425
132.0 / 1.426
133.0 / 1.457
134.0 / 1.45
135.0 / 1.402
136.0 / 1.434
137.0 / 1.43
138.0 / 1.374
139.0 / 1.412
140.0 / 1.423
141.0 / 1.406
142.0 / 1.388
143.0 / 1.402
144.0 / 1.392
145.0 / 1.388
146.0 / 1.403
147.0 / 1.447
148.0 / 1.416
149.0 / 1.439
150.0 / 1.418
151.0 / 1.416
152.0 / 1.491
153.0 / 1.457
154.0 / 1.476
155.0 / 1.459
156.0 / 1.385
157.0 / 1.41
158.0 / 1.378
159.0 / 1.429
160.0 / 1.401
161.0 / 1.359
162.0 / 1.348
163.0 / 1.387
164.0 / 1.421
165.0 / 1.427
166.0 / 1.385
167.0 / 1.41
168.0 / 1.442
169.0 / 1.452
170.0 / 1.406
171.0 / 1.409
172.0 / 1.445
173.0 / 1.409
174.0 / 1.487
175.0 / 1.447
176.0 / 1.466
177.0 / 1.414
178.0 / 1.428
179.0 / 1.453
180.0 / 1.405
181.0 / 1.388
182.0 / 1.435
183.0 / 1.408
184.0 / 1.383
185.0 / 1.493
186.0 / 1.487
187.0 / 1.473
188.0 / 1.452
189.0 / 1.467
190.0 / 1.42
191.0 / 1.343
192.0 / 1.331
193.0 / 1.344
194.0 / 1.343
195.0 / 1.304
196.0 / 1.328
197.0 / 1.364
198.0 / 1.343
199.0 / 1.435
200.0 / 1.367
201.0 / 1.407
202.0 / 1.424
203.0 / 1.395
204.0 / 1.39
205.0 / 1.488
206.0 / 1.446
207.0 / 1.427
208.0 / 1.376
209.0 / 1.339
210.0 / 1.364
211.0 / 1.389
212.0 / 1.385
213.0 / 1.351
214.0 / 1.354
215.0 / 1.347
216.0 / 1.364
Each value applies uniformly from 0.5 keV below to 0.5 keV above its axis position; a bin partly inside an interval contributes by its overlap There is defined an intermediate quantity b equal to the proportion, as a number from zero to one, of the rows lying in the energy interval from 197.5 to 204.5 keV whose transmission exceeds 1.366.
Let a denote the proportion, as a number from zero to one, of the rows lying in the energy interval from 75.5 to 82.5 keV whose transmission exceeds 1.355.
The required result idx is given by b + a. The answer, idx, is 0.9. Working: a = 0.0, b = 0.9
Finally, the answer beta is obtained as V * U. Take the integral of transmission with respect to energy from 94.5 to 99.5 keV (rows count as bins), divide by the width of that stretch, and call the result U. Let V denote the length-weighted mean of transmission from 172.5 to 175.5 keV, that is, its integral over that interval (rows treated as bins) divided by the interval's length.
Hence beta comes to 1.93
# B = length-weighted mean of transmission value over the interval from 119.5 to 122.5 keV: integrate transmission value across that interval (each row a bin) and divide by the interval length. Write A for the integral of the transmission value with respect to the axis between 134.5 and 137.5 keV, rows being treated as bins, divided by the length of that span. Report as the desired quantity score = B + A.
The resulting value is 2.79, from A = 1.42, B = 1.37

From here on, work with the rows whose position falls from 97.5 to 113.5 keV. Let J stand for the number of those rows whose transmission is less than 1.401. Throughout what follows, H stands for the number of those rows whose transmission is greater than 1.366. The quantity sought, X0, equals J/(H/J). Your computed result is 28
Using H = 7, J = 14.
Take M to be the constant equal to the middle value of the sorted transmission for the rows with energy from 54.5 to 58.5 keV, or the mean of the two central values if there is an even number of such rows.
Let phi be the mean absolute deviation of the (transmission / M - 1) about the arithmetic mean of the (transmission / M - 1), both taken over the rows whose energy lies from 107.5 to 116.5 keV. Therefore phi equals 0.023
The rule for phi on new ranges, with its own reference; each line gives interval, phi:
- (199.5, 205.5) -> 0.022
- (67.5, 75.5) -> 0.038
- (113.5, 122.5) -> 0.025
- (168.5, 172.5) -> 0.016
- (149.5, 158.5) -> 0.026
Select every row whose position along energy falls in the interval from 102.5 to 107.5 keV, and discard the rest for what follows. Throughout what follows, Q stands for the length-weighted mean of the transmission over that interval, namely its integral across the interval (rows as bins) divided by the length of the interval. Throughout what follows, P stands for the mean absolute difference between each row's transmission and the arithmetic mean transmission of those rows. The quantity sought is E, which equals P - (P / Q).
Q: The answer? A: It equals 0.0046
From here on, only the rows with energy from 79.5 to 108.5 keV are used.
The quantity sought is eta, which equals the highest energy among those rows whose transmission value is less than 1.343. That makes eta 99.0 keV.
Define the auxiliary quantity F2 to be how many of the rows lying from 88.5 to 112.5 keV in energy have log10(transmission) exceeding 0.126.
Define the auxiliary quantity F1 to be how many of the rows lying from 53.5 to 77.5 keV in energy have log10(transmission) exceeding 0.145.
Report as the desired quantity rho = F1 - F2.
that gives -4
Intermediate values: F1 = 12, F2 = 16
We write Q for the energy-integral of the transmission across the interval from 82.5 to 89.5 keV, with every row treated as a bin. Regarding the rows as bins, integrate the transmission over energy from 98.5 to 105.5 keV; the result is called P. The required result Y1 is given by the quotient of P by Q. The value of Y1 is 1.08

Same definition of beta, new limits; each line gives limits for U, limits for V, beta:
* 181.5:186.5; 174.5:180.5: 2.07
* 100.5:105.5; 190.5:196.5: 1.85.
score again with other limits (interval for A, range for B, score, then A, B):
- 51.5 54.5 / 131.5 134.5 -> 2.74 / 1.30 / 1.44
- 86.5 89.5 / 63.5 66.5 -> 2.74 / 1.31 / 1.44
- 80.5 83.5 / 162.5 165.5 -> 2.67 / 1.26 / 1.41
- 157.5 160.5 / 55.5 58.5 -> 2.72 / 1.40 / 1.32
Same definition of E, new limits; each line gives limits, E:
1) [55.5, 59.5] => 0.0031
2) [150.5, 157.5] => 0.0101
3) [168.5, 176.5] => 0.0074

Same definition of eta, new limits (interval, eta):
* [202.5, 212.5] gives 209.0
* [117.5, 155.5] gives 124.0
